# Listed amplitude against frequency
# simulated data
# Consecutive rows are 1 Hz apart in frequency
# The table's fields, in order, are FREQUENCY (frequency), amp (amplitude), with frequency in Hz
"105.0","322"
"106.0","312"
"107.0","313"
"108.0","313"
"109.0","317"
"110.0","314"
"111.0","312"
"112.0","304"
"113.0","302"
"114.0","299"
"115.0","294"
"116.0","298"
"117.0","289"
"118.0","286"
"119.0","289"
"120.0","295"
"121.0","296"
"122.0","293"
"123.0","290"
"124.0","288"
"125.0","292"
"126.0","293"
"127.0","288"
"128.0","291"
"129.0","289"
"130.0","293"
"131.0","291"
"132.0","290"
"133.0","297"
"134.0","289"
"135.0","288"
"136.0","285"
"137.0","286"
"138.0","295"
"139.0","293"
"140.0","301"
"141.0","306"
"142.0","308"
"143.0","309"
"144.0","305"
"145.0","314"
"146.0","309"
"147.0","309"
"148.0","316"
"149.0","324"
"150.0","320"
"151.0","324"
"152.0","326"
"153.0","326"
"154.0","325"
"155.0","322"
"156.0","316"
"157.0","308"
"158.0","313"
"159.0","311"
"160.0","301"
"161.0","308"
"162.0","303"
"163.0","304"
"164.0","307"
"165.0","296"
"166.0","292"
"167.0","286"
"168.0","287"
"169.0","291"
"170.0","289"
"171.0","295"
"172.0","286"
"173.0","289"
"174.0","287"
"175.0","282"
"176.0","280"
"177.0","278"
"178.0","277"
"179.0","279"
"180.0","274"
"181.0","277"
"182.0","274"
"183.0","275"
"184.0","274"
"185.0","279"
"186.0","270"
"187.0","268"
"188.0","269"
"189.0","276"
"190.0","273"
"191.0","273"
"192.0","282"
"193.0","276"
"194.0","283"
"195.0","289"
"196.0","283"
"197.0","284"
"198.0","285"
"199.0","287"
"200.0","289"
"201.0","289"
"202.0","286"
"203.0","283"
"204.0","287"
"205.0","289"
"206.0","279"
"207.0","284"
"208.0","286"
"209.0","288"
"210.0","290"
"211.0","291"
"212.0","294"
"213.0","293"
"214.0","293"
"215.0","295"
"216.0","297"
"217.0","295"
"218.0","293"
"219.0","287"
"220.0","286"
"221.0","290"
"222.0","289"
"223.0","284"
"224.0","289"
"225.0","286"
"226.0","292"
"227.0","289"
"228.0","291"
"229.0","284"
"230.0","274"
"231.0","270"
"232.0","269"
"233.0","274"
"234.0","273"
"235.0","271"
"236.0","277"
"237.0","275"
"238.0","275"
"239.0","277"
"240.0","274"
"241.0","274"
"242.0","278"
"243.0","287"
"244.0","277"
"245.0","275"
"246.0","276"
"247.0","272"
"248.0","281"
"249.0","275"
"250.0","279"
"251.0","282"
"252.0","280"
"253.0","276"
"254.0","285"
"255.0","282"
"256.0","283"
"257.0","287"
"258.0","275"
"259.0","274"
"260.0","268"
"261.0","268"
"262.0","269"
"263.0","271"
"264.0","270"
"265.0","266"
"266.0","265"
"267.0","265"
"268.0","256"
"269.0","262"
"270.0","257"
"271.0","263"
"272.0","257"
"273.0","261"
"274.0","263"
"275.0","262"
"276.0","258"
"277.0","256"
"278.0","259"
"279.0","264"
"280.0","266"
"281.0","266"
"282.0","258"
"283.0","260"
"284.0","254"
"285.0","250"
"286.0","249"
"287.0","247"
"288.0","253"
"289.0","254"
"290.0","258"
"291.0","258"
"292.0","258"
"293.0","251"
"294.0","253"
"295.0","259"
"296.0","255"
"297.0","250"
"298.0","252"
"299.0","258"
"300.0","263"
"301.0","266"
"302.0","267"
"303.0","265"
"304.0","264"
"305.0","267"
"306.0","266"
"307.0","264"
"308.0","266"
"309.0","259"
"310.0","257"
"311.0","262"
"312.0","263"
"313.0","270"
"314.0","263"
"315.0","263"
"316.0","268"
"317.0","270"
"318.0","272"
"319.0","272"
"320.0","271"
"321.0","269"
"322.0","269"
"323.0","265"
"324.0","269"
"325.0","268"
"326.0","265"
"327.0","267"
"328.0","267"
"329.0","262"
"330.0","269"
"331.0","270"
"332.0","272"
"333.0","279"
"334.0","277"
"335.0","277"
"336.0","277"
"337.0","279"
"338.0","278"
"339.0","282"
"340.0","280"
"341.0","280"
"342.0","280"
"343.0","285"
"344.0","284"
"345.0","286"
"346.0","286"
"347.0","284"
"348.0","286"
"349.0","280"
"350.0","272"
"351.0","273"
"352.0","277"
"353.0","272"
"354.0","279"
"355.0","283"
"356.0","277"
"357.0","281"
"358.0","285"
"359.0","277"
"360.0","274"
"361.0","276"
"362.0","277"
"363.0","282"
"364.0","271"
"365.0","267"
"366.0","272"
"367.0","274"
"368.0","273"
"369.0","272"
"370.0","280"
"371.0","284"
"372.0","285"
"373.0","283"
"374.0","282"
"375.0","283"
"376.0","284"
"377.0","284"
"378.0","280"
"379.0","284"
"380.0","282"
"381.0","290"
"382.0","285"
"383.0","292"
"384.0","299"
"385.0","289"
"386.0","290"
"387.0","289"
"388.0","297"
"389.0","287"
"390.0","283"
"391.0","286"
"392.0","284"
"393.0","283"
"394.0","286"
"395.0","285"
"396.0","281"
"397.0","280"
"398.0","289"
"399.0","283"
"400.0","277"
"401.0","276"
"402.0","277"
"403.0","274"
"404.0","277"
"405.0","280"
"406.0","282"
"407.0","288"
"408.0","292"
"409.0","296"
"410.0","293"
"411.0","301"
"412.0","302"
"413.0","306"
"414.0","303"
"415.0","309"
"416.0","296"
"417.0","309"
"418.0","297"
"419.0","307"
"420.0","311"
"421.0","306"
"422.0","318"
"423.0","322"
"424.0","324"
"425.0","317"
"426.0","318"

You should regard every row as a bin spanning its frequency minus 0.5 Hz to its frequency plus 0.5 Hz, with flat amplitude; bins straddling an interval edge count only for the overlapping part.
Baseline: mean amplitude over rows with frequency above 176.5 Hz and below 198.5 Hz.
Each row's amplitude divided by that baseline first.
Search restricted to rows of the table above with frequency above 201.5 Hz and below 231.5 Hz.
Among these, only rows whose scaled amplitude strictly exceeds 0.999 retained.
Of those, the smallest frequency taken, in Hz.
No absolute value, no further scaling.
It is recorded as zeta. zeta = 202.0 Hz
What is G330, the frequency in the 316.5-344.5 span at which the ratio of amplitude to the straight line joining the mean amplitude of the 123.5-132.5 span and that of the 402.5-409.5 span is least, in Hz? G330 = 329.0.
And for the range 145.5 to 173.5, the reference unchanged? 167.0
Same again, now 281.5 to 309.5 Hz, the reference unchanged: 287.0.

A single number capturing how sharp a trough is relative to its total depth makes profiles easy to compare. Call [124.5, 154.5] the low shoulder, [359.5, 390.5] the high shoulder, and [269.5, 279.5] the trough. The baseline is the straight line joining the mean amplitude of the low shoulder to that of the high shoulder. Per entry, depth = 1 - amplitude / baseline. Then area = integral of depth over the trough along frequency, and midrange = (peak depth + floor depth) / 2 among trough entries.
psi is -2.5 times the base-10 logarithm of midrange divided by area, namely 2.51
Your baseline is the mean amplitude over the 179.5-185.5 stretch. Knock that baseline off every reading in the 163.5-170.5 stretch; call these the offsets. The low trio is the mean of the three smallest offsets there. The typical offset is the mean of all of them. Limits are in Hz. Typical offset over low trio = 1.4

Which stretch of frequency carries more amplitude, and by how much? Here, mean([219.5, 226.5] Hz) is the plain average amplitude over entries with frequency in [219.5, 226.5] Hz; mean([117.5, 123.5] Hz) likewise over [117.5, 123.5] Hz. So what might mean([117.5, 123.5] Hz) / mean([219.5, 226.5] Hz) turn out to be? 1.01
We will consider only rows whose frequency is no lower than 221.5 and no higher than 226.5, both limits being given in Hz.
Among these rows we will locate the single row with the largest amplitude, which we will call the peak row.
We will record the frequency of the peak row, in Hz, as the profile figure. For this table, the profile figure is 226.0 Hz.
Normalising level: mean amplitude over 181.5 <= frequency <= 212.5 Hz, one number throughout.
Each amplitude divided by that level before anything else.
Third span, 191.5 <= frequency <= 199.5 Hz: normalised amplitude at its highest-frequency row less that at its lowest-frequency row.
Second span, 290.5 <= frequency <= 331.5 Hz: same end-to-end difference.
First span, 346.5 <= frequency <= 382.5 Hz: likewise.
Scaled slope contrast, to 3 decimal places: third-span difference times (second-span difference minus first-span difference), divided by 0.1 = 0.007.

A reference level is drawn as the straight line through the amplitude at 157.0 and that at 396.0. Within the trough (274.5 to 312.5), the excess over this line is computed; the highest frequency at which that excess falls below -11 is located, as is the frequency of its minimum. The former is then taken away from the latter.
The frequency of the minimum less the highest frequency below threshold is -25 Hz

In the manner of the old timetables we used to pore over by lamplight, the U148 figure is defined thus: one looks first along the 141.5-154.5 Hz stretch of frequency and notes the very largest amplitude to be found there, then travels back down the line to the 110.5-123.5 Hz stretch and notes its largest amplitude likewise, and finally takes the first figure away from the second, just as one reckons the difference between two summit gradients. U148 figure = -14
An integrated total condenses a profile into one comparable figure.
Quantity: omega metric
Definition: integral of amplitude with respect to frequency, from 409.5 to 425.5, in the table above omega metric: 4921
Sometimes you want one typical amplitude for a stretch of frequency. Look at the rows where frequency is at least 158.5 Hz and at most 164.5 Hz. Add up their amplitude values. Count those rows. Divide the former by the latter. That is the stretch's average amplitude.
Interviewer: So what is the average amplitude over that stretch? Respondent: 306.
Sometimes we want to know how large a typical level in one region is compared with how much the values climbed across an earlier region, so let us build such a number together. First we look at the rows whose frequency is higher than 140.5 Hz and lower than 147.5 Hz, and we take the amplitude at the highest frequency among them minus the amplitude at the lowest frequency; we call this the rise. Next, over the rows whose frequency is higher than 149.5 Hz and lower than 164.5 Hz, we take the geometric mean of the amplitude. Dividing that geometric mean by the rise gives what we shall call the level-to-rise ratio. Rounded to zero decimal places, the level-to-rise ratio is 105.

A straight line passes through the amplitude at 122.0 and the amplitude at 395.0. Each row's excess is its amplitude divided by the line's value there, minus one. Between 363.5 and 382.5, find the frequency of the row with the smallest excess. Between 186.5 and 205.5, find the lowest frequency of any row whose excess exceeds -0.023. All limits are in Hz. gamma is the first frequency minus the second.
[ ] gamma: 170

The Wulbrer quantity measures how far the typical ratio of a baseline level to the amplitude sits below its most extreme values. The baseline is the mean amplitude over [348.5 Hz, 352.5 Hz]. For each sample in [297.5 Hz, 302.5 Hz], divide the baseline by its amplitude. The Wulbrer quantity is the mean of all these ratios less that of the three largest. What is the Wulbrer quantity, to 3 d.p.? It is -0.014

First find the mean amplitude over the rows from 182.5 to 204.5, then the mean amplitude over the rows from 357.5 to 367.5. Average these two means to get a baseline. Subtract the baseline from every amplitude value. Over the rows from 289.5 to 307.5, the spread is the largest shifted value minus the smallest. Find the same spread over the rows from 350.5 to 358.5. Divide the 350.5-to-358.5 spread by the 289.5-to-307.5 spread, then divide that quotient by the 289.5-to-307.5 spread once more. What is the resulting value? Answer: 0.04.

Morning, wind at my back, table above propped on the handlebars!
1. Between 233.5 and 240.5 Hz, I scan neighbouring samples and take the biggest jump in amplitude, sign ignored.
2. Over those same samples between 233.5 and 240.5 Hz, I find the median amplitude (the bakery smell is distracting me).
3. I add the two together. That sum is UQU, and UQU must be 281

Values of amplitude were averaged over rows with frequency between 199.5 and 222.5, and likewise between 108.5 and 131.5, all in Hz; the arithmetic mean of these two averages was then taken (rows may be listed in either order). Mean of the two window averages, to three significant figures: 293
